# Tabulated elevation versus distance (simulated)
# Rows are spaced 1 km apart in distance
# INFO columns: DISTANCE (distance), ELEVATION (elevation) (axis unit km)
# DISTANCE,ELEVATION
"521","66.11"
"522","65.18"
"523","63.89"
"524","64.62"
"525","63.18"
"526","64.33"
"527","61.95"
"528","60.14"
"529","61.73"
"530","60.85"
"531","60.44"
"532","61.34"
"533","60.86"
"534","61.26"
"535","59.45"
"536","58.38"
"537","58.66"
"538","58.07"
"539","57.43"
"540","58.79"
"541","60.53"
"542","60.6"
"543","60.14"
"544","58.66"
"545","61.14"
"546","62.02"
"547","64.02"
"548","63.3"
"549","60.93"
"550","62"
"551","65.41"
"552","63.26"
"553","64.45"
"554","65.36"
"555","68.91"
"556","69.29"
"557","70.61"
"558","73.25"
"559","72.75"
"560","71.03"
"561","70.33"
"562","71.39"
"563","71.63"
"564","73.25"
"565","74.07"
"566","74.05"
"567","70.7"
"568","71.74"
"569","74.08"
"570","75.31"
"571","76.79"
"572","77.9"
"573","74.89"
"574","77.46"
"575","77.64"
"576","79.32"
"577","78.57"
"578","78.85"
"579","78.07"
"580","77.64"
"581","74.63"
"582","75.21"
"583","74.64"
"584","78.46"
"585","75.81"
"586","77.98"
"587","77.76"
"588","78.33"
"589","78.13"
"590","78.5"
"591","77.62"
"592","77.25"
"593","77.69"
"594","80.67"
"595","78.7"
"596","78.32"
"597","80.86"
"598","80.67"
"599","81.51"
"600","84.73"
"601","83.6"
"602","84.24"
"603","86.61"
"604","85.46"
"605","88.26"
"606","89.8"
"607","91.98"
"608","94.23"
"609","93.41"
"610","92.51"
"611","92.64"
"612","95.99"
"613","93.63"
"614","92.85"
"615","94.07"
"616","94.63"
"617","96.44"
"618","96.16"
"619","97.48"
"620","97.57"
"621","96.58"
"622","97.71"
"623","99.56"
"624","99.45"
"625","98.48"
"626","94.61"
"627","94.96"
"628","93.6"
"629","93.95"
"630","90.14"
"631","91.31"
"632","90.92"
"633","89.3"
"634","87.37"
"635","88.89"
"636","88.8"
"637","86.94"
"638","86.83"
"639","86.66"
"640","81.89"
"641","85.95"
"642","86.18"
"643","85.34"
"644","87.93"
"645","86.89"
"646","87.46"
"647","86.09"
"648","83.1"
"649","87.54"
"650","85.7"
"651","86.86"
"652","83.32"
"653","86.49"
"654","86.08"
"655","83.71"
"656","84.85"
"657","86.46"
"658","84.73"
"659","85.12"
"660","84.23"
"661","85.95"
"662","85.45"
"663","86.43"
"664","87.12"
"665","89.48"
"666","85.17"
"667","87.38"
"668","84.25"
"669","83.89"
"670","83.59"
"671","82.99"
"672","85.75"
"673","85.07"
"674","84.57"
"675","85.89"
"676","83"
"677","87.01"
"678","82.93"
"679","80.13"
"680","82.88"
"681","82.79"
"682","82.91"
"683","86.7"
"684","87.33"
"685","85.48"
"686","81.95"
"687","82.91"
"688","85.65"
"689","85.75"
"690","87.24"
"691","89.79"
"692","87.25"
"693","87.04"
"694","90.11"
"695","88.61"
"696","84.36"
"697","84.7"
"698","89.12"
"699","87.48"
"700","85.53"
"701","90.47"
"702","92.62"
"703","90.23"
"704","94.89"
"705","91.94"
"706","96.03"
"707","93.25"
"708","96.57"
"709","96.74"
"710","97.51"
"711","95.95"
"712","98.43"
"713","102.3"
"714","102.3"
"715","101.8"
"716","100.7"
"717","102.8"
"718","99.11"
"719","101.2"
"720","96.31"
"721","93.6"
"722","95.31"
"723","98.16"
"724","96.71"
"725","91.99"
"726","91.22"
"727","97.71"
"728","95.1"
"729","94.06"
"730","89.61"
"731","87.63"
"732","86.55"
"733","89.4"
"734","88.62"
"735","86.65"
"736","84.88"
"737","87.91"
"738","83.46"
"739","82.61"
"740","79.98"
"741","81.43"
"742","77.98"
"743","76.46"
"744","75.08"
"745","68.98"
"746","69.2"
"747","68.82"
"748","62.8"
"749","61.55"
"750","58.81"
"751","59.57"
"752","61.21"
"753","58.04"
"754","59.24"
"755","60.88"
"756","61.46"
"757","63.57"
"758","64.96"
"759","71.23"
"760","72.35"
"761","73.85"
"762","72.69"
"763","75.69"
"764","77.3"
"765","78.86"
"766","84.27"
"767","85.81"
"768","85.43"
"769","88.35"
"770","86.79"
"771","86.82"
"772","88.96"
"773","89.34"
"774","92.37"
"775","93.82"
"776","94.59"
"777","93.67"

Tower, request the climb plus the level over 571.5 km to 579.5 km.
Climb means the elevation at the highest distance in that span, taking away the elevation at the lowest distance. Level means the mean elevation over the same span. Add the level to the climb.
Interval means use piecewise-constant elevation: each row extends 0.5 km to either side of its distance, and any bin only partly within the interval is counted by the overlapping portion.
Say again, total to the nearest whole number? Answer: 78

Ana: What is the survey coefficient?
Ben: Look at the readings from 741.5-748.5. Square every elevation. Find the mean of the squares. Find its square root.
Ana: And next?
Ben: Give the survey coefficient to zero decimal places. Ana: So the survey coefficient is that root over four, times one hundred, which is 1788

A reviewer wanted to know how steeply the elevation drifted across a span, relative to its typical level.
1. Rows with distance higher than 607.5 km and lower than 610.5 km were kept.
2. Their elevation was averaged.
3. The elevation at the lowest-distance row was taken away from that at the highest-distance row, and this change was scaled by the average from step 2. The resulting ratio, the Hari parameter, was -0.018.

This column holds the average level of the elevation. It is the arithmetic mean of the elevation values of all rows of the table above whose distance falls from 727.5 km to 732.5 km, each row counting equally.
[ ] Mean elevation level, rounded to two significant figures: 91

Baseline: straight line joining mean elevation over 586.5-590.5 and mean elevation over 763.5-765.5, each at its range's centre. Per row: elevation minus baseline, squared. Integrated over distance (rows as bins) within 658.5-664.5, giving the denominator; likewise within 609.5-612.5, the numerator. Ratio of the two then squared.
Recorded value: 4.4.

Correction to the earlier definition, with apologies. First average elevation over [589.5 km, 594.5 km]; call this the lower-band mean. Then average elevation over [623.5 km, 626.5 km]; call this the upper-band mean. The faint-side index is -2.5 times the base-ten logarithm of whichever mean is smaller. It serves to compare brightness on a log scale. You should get -4.74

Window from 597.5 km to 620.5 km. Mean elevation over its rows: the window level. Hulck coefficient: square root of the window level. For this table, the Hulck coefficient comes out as 9.53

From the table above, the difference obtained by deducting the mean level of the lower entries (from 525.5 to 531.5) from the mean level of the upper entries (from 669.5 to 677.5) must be 23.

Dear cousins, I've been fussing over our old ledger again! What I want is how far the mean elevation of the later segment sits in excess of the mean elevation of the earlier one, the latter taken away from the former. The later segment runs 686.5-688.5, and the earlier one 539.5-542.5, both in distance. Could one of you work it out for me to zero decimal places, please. 24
